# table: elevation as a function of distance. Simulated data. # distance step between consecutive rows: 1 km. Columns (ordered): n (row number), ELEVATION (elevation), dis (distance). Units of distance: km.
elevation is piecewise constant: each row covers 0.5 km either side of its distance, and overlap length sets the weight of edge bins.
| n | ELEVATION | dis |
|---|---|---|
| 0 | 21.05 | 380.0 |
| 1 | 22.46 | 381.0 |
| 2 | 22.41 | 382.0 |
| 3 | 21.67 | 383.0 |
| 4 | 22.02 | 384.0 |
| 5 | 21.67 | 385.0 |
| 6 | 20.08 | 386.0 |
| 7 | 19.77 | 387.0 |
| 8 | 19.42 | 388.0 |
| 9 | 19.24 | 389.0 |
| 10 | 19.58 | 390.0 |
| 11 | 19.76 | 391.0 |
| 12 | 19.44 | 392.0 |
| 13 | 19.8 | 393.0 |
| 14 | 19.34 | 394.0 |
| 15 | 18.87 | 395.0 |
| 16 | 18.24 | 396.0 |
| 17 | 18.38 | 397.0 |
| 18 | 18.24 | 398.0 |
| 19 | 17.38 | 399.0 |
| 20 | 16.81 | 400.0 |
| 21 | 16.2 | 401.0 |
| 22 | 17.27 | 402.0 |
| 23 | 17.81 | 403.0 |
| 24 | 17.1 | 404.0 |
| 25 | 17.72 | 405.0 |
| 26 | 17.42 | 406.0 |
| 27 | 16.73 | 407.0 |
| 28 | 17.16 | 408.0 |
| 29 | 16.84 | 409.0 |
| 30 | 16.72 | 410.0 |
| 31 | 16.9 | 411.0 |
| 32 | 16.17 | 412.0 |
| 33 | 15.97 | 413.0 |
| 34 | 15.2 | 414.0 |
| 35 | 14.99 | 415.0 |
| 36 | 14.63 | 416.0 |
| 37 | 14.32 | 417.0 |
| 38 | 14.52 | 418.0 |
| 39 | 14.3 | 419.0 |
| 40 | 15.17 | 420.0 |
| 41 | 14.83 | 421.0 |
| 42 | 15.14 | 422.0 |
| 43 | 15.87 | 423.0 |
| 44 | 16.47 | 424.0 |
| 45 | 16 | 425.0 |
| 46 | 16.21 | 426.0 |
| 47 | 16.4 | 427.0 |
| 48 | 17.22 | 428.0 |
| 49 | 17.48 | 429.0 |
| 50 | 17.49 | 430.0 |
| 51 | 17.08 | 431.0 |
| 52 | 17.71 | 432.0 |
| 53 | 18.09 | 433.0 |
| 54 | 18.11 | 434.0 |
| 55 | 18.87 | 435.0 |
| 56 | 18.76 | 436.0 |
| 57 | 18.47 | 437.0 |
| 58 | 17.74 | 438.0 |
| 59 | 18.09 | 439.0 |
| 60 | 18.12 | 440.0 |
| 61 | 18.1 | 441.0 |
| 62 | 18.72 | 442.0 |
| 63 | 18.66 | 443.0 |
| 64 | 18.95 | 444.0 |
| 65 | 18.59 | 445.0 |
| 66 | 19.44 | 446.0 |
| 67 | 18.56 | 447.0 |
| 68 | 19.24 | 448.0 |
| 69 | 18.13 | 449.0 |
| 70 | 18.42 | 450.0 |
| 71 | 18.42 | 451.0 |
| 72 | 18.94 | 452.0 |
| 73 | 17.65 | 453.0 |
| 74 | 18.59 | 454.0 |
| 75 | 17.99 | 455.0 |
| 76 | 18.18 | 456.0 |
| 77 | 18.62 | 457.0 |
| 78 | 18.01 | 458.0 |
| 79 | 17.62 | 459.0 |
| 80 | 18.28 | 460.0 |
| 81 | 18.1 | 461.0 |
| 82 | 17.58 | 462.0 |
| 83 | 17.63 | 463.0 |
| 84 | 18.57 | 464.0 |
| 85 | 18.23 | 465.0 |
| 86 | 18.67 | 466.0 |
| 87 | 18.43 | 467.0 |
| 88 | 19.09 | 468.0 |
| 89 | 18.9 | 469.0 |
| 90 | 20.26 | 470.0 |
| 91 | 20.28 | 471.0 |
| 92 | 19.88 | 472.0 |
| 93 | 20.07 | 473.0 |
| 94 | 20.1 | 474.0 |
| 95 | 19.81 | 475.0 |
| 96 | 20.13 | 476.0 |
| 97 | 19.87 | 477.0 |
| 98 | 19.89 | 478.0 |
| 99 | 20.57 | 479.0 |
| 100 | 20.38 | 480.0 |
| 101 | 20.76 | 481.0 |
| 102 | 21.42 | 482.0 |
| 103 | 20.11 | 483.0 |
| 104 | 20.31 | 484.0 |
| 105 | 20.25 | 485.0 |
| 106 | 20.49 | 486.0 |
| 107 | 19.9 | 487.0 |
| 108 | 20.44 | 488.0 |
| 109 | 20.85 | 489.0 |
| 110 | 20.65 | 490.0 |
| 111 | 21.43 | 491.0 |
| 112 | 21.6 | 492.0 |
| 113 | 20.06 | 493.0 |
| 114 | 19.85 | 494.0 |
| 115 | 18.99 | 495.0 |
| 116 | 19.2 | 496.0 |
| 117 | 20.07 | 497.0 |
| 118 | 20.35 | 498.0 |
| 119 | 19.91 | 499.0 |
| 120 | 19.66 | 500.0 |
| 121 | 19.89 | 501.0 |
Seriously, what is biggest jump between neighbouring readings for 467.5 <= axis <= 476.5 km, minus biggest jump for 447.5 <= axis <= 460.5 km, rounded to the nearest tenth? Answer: 0.1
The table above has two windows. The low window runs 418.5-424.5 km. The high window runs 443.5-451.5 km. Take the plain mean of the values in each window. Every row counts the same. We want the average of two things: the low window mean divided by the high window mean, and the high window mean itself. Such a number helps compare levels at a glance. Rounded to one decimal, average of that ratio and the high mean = 9.8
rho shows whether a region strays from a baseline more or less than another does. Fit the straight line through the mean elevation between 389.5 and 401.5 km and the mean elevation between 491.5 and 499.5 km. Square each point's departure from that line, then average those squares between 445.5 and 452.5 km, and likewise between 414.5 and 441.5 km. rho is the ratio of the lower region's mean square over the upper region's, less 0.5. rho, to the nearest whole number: 13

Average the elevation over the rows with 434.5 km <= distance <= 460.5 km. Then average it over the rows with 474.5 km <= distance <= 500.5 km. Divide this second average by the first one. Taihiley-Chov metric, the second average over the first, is 1.10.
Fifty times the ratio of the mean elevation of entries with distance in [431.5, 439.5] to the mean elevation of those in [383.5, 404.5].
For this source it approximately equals 48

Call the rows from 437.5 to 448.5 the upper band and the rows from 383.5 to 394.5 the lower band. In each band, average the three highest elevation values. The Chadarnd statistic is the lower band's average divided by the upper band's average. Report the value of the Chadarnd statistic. 1.11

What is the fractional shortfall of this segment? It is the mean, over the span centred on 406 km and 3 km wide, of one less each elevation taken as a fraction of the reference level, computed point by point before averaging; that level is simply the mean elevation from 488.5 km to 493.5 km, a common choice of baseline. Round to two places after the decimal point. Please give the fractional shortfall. 0.17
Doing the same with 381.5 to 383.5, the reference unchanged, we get -0.05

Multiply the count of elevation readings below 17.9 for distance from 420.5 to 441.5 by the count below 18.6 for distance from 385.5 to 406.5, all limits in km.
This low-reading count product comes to 143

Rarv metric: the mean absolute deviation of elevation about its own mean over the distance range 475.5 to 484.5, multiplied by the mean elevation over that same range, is 7.3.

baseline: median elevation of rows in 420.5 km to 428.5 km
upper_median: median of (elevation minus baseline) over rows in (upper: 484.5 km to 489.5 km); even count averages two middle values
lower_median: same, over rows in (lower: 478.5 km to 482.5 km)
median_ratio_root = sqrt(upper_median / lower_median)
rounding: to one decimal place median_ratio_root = 1.0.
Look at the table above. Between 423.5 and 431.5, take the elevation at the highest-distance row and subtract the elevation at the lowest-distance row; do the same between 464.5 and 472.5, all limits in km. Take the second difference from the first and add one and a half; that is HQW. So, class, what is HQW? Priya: 0.5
